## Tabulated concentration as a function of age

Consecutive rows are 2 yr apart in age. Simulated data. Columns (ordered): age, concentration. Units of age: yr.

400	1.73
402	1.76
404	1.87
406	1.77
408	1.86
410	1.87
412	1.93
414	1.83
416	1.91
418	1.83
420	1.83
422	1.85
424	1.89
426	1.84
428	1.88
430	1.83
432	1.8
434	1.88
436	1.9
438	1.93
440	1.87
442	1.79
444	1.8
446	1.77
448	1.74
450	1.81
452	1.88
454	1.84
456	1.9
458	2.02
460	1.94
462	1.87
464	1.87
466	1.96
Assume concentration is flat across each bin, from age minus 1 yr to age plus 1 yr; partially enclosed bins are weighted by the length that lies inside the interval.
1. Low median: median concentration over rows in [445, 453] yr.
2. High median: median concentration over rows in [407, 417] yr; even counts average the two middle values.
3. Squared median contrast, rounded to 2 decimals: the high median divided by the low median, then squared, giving 1.09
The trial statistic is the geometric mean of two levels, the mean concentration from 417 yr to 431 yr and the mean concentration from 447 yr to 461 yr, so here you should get 1.86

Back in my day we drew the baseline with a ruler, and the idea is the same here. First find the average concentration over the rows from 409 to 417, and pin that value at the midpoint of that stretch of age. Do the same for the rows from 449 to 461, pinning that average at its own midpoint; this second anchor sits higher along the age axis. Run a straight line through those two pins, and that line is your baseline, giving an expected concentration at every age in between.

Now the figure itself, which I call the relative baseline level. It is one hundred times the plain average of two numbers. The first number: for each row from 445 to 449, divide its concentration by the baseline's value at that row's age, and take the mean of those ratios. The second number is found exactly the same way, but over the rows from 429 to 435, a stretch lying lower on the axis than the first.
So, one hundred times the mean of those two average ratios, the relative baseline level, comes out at 95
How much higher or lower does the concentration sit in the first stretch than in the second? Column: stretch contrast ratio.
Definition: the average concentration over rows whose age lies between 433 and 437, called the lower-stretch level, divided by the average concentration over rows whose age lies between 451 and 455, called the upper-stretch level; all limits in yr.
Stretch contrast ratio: 1.016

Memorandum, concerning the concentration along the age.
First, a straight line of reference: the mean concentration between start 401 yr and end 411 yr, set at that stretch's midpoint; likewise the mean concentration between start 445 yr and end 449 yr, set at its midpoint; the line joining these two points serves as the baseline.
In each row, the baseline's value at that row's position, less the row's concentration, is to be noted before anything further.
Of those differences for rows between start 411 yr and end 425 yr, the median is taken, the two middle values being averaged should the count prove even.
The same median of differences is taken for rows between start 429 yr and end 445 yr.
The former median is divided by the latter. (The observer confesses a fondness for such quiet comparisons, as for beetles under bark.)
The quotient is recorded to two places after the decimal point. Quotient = 0.70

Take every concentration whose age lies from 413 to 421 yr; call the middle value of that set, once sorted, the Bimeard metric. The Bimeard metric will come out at 1.83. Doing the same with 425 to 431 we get 1.84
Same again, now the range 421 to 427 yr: 1.85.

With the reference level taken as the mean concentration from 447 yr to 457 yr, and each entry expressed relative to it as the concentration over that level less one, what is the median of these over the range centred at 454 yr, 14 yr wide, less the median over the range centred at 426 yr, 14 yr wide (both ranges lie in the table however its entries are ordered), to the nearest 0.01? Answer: 0.02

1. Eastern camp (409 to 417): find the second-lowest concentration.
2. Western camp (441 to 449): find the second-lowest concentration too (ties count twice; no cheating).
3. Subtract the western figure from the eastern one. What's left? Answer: 0.10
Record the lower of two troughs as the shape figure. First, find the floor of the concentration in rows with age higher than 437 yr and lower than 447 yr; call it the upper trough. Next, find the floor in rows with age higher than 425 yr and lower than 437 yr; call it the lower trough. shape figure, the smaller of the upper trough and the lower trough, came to 1.77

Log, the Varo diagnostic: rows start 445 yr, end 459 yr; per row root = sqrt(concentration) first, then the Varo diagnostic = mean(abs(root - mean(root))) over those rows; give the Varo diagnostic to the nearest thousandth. 0.026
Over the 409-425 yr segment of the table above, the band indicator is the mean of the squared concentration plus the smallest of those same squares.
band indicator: 6.84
